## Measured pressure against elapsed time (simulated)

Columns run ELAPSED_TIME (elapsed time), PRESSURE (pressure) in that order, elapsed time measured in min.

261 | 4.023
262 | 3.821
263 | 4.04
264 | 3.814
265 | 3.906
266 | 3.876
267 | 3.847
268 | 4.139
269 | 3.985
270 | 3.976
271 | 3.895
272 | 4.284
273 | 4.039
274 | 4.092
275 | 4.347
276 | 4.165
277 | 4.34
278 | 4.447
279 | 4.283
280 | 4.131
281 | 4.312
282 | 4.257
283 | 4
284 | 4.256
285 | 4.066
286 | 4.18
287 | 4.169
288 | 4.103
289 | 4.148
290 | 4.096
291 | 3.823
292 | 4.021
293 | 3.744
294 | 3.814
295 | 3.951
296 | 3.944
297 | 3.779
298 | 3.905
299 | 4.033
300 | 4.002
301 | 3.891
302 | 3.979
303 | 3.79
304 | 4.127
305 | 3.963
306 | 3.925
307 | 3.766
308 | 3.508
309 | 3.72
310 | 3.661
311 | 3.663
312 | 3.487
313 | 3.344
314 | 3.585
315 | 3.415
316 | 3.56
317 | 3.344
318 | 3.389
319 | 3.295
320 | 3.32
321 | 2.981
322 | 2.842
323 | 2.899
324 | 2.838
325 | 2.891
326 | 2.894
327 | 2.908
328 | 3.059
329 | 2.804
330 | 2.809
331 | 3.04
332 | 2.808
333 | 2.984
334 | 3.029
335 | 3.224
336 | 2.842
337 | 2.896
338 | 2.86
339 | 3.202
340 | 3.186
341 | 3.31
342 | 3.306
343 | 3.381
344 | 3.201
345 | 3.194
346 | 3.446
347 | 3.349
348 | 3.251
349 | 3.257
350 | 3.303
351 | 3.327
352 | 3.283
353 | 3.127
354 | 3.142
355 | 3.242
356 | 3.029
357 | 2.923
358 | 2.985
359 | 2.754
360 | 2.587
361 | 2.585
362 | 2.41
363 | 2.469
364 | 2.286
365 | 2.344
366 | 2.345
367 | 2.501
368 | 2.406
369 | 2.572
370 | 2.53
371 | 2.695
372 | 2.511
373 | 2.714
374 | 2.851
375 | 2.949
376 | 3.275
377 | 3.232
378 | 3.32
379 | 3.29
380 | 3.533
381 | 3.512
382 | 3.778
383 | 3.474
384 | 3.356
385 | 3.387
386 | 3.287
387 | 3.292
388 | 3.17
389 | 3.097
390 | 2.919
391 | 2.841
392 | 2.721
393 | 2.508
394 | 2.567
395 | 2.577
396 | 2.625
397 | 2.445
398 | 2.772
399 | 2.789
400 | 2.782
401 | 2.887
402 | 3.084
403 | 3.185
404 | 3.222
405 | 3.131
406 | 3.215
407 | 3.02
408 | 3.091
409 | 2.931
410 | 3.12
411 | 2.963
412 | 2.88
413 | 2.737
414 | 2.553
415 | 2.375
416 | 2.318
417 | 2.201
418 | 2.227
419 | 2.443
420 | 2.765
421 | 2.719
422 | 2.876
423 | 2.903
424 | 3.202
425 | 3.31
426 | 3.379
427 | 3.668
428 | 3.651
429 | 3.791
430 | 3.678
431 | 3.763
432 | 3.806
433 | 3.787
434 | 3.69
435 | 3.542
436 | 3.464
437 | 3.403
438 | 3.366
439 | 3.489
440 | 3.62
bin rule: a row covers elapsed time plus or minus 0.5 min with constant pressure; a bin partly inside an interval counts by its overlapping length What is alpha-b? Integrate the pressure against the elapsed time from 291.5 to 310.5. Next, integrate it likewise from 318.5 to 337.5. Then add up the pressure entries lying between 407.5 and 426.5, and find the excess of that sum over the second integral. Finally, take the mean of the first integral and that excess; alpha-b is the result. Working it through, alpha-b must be 35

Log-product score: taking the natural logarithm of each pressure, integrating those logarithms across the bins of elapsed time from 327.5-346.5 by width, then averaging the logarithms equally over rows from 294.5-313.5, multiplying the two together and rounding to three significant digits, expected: 28.5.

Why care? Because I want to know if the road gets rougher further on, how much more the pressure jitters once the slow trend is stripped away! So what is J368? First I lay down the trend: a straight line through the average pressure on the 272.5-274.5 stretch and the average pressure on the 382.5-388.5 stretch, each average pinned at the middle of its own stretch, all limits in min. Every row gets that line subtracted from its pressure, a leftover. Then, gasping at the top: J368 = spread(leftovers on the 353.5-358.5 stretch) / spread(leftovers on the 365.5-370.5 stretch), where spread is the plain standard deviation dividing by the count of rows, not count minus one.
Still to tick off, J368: 1.2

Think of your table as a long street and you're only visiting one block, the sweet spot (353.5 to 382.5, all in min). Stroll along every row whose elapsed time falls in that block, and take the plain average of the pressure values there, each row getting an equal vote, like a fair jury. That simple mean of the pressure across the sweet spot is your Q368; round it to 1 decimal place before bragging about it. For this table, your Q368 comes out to 2.9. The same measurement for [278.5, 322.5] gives 3.8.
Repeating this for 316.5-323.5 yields 3.2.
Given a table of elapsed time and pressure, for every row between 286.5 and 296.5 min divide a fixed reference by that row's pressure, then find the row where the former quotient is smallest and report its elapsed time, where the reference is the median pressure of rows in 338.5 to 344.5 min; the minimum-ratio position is 287 min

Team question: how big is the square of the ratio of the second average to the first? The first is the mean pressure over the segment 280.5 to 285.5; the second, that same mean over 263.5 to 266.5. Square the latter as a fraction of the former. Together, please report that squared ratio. 0.9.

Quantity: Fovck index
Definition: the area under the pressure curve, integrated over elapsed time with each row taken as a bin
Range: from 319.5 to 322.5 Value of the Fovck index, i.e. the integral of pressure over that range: 9.1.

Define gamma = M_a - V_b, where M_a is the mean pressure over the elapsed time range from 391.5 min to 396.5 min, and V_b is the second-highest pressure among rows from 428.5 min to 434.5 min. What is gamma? -1.2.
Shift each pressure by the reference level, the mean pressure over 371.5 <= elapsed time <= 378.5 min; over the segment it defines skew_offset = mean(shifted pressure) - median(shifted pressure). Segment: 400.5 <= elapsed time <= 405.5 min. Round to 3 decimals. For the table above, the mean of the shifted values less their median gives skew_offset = -0.029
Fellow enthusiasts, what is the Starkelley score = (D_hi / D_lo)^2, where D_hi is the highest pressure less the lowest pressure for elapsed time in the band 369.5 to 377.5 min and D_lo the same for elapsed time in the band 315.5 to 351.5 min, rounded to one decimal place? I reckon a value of 1.0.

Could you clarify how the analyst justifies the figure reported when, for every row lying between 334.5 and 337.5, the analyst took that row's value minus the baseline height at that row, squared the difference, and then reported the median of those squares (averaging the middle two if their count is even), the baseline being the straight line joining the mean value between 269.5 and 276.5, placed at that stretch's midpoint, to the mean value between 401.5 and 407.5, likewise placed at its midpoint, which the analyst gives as 0.56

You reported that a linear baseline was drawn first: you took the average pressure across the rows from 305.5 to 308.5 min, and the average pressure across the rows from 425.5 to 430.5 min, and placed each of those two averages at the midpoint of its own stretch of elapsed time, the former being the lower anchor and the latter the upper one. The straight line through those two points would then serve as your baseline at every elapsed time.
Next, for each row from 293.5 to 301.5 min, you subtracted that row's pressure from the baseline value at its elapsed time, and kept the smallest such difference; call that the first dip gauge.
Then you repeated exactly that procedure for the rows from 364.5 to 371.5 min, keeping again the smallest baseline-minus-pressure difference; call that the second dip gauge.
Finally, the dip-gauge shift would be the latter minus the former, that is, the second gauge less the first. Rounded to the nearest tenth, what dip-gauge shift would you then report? 1.3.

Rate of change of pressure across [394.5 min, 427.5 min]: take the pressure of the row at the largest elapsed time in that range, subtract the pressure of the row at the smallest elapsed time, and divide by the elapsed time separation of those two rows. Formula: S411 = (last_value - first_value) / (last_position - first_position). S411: 0.03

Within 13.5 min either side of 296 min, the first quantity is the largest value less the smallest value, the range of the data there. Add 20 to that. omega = 20.7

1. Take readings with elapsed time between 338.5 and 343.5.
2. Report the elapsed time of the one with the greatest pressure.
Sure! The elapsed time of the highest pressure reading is 343 min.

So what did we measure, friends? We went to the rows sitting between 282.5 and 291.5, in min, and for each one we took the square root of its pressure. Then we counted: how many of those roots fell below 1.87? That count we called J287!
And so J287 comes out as 0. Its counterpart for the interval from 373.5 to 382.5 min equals 6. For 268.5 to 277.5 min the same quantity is 0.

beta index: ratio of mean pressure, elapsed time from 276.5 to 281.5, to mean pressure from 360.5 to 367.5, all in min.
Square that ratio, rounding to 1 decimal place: 3.2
